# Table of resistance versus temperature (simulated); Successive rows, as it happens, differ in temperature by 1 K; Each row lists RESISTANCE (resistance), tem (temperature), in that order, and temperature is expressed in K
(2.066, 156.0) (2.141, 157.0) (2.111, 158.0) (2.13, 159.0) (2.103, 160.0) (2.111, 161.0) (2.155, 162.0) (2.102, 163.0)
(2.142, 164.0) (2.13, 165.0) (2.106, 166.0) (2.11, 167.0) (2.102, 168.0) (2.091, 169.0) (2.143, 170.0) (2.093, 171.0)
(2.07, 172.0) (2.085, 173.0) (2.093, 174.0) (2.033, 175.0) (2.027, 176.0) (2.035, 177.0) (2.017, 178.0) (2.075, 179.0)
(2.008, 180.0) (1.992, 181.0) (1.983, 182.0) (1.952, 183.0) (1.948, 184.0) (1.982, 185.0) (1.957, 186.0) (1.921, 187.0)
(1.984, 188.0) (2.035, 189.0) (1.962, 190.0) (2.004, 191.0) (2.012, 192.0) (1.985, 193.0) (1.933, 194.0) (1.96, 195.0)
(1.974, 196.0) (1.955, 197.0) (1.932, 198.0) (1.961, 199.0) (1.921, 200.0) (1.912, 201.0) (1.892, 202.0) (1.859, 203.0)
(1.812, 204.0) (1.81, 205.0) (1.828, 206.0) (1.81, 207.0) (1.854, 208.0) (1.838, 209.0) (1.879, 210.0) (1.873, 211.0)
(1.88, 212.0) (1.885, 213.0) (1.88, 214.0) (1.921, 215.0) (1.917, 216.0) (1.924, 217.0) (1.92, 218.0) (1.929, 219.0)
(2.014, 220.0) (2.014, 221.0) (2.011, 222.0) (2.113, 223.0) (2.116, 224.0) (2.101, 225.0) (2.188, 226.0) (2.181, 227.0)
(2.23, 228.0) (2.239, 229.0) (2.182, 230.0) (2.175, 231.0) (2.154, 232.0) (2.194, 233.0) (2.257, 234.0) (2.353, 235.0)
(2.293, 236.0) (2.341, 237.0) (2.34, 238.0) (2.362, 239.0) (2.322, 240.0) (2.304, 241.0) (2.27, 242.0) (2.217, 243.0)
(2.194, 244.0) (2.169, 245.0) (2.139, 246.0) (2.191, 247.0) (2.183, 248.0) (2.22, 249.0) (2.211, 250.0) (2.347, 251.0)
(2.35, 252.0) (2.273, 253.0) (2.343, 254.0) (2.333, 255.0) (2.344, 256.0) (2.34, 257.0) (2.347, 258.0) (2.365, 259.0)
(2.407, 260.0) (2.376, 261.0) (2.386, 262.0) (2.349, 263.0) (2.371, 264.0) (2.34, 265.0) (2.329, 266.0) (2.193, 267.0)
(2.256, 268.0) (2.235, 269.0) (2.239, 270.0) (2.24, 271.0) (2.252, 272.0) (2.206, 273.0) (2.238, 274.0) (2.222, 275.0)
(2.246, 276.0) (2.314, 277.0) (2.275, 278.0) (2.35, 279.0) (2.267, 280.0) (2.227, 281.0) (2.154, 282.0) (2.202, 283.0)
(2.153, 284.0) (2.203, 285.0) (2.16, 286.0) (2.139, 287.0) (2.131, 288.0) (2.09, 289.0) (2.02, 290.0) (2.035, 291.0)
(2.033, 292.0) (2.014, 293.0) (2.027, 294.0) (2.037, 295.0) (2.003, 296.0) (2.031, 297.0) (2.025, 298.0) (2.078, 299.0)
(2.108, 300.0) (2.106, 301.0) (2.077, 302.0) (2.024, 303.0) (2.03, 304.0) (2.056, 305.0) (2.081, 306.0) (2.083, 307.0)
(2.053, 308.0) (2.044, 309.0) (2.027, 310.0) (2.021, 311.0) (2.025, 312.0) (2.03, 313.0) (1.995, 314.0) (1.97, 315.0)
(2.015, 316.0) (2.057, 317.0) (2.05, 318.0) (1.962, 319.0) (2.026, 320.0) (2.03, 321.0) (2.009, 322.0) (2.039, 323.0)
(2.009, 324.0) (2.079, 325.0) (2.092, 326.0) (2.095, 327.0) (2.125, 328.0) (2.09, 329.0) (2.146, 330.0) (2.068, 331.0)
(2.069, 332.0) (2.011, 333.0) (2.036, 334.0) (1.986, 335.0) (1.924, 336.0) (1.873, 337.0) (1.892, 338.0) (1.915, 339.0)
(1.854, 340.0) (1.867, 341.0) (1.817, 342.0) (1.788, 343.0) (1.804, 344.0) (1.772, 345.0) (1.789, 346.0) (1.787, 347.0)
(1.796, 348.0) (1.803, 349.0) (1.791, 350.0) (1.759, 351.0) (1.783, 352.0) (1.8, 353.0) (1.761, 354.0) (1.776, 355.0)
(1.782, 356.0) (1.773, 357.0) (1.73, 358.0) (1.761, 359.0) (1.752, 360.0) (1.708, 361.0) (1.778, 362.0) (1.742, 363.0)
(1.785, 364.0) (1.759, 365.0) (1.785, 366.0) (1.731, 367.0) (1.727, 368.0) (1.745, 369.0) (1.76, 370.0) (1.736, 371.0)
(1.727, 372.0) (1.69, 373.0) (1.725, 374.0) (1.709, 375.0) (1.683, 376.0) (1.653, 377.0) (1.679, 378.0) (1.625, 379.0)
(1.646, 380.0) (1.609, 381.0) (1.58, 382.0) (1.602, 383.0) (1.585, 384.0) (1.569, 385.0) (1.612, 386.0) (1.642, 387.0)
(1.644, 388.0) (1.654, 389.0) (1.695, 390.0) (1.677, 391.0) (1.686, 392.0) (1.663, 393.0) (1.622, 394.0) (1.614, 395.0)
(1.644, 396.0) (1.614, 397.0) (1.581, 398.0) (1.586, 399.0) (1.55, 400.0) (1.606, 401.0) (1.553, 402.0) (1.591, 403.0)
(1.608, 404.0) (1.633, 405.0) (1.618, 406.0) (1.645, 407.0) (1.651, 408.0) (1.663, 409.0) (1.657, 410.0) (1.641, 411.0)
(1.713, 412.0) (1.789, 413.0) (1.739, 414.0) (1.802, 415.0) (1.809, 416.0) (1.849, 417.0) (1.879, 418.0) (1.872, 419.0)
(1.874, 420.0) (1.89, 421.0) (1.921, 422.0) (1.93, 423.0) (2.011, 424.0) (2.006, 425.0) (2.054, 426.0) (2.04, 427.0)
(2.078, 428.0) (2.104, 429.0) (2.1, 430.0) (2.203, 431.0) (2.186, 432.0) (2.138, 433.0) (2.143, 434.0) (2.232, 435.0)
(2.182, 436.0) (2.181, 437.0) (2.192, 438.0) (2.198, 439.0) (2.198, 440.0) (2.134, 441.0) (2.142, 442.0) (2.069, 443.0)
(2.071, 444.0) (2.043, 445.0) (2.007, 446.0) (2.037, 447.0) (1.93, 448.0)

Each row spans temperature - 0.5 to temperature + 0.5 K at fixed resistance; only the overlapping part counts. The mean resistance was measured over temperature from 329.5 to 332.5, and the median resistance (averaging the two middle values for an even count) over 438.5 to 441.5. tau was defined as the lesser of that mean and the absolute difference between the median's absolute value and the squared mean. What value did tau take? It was 2.09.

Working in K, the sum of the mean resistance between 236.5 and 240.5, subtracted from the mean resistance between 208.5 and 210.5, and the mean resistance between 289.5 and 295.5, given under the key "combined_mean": 1.5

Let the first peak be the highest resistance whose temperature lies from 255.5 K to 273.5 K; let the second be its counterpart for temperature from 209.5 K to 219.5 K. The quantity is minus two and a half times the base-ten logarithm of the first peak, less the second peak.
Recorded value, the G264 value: -2.88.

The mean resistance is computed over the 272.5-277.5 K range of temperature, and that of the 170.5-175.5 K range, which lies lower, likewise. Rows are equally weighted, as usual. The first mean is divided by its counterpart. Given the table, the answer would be 1.08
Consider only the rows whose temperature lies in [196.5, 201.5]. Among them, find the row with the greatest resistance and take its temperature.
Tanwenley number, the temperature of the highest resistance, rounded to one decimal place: 199.0 K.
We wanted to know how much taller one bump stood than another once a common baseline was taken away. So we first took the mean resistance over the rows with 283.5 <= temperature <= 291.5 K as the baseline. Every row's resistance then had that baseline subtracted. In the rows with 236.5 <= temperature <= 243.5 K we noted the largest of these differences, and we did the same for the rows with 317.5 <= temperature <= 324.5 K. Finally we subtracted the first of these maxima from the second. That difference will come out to -0.3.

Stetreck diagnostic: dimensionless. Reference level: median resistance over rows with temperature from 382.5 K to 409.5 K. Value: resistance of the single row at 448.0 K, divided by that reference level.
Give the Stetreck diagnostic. 1.19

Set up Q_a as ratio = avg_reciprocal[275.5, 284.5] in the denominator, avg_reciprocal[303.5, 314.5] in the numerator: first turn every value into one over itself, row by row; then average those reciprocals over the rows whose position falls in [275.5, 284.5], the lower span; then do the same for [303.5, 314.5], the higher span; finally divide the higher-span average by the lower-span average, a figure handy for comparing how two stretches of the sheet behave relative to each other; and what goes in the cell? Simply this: 1.10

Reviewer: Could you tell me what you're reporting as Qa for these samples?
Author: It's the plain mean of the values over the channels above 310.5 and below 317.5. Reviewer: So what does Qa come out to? 2.02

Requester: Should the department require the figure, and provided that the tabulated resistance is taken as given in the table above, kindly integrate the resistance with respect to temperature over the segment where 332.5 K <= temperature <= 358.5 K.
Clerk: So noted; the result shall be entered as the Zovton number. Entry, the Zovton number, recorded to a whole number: 48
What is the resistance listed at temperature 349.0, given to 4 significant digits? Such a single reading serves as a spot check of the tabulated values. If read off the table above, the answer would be 1.803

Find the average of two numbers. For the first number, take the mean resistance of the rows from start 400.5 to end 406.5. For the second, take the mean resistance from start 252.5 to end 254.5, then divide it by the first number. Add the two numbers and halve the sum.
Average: 1.52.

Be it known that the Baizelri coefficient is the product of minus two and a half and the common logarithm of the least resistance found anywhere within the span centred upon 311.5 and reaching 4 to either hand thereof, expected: -0.74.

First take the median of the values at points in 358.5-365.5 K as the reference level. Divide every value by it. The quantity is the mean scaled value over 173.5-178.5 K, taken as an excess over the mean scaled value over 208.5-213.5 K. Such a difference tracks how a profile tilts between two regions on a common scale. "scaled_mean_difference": 0.10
